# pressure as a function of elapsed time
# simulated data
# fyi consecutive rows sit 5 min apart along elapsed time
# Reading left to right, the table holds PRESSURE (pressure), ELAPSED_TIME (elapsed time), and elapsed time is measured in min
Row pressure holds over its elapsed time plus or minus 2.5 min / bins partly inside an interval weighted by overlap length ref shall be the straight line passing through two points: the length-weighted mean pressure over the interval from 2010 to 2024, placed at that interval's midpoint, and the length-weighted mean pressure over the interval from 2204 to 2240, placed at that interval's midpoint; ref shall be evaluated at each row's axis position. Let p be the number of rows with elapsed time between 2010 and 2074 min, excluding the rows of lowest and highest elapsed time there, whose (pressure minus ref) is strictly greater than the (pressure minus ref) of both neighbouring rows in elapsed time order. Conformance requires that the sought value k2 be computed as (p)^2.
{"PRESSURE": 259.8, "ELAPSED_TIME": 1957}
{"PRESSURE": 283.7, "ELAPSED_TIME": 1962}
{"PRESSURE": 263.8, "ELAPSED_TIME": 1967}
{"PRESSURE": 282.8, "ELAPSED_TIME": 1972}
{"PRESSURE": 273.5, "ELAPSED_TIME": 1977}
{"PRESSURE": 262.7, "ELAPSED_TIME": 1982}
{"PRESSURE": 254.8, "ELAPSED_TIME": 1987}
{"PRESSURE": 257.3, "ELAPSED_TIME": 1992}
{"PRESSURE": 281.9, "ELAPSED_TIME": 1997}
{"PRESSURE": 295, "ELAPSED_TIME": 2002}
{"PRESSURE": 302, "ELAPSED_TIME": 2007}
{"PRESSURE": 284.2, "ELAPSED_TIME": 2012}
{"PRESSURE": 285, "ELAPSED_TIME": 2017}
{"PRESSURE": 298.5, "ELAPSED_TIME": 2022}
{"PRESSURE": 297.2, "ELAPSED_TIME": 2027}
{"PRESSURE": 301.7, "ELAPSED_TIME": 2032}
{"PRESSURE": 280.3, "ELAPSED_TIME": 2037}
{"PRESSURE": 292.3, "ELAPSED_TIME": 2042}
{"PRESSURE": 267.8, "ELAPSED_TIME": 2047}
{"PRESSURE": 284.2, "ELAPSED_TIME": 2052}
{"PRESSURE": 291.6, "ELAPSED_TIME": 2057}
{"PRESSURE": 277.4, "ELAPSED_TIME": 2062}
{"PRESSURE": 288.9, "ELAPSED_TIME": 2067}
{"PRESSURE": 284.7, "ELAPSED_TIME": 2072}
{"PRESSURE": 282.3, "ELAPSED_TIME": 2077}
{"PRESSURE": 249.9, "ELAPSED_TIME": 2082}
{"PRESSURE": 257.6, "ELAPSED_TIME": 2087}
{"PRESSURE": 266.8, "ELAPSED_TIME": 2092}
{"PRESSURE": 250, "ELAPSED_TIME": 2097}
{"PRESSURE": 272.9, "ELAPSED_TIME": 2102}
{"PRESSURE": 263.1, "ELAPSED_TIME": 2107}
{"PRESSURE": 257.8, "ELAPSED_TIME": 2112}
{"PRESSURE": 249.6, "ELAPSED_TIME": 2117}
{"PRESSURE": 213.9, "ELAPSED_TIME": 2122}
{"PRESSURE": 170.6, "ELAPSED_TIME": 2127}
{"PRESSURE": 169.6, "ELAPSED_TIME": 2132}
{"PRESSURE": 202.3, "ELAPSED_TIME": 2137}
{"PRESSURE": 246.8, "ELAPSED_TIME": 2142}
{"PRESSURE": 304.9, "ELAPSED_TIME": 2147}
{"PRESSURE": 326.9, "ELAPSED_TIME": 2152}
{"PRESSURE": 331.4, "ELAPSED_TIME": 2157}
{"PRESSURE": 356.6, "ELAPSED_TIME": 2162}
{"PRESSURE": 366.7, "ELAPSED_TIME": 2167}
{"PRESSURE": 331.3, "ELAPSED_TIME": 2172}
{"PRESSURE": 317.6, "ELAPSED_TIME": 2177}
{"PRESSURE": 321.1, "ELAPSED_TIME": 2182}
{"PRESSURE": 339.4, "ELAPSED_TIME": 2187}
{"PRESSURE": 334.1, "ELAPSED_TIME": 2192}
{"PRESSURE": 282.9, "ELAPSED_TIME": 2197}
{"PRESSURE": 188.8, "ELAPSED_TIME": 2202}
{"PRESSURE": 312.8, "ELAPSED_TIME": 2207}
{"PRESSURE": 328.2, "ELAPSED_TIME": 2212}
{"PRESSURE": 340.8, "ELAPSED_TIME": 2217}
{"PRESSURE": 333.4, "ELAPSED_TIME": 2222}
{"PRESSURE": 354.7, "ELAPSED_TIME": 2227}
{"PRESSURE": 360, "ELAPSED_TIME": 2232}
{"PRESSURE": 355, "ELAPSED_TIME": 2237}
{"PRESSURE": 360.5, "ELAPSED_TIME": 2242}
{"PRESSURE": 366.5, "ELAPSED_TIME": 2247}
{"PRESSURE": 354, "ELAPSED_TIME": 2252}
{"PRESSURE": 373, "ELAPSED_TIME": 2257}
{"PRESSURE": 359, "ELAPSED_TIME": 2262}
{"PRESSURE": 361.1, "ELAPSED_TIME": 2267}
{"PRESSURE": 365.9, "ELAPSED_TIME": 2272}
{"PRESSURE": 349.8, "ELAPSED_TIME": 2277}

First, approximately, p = 5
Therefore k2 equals 25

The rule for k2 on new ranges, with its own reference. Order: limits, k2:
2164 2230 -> 4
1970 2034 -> 4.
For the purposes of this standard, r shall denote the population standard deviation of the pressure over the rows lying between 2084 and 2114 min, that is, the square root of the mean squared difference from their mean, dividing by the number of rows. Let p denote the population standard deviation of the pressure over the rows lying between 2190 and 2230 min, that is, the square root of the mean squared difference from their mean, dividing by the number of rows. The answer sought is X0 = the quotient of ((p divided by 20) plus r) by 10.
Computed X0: 1.0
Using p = 50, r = 7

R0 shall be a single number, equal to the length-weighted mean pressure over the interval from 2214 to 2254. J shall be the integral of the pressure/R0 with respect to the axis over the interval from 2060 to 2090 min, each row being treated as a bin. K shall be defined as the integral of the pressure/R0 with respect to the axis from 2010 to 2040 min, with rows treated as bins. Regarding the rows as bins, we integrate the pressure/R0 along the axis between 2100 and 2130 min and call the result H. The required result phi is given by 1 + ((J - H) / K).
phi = 1.13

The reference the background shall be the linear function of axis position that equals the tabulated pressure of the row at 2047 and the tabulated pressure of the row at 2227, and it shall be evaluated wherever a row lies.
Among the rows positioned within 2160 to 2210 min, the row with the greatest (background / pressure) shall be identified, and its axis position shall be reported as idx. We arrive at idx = 2202 min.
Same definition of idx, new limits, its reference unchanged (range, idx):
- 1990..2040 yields 2037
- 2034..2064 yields 2047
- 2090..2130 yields 2127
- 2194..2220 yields 2202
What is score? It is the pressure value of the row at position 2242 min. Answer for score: 360.5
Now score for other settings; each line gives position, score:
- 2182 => 321.1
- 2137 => 202.3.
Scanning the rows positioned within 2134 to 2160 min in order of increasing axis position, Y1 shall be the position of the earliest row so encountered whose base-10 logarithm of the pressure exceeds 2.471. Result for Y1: 2147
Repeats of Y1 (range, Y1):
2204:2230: 2207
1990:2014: 2007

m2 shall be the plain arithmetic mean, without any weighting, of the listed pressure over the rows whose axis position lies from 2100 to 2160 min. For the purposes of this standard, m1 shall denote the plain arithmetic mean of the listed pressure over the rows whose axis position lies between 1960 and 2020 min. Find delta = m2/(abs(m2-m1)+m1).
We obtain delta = 0.83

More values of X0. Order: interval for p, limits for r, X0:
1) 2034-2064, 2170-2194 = 0.9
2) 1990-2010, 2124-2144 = 3.2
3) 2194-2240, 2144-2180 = 2.2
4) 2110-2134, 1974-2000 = 1.2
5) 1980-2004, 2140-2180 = 3.5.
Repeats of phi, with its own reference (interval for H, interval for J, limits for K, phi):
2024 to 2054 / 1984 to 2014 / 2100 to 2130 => 0.96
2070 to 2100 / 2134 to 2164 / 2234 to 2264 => 1.07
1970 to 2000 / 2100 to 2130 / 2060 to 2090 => 0.88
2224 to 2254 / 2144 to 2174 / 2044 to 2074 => 0.92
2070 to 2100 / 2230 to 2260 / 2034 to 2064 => 1.34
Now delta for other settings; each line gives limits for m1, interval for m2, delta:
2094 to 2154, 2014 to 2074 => 1.00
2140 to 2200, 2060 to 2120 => 0.71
